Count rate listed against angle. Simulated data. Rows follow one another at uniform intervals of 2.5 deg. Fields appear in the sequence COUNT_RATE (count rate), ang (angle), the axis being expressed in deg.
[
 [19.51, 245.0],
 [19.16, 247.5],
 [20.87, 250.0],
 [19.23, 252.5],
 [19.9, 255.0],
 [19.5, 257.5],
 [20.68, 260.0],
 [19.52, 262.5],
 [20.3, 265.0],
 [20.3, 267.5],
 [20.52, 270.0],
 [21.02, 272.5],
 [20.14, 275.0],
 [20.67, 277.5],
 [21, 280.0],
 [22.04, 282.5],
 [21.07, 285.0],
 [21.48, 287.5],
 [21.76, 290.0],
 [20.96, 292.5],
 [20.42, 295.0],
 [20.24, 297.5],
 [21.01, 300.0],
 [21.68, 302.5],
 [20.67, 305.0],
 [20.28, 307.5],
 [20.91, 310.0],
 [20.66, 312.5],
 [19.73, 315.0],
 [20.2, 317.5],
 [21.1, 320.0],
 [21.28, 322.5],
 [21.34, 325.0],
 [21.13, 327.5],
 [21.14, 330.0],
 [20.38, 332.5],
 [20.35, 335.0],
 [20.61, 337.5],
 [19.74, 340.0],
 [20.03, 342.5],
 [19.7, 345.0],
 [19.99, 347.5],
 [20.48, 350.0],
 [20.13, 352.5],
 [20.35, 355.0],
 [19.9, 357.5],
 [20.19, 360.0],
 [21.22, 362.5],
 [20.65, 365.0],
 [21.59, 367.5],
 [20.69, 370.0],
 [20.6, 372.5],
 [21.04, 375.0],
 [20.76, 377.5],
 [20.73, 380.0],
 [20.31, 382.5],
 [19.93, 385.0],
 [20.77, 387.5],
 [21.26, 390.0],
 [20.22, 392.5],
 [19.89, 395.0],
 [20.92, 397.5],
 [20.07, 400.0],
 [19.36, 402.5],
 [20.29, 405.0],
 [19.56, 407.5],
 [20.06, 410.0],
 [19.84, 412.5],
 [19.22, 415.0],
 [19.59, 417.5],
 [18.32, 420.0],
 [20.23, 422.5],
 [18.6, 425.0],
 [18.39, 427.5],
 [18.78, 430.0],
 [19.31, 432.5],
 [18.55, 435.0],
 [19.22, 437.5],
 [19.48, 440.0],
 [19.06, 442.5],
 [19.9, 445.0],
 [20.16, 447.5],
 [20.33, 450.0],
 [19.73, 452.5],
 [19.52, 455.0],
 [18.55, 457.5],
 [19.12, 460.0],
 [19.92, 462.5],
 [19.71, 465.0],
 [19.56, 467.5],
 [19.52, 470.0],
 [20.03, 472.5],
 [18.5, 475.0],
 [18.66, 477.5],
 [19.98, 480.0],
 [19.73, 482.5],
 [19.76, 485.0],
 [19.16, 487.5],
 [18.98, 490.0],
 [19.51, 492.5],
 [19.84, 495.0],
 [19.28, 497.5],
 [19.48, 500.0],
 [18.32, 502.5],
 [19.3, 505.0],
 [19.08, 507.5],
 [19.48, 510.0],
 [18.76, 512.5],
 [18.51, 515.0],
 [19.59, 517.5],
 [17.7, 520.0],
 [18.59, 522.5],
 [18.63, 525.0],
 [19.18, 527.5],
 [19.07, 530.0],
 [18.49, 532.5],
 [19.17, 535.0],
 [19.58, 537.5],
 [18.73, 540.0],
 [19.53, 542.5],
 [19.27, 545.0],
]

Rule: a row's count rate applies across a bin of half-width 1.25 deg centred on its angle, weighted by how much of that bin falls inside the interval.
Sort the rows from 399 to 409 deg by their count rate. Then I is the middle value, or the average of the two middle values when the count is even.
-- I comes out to 19.8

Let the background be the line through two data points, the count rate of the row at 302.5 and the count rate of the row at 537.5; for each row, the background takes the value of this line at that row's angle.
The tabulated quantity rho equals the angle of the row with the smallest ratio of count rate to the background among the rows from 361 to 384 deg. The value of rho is 382.5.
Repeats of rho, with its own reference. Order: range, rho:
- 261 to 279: 262.5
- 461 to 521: 520.0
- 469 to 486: 475.0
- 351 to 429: 420.0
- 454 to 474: 457.5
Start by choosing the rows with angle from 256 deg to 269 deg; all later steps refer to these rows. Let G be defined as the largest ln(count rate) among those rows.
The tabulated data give 3.03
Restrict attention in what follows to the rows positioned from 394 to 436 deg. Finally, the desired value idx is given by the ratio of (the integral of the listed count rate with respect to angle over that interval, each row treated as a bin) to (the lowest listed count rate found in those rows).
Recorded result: 45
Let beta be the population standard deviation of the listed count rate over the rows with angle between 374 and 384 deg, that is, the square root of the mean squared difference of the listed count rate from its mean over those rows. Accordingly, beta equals 0.26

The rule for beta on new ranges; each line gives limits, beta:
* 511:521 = 0.67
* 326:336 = 0.39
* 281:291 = 0.36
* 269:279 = 0.32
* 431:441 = 0.35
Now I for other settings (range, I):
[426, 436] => 18.7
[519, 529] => 18.6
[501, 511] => 19.2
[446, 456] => 19.9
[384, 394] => 20.5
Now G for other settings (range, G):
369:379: 3.05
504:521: 2.98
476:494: 2.99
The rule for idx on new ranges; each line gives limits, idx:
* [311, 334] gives 24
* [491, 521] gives 32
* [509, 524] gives 16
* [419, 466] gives 50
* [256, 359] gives 109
